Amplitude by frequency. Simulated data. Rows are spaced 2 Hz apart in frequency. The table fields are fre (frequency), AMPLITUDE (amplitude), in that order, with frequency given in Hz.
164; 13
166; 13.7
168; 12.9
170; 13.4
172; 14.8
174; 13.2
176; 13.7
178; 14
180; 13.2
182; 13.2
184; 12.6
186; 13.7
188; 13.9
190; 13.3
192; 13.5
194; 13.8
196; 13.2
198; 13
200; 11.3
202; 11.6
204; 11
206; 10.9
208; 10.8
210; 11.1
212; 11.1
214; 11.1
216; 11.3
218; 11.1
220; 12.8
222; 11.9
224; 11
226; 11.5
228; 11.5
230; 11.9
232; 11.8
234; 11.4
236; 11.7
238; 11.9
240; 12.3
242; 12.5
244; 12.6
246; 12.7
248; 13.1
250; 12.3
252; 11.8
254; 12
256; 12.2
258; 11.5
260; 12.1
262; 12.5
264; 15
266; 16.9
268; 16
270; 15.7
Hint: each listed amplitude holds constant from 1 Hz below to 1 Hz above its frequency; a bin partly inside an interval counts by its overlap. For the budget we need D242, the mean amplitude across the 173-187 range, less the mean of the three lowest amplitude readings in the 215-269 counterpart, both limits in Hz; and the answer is 2.2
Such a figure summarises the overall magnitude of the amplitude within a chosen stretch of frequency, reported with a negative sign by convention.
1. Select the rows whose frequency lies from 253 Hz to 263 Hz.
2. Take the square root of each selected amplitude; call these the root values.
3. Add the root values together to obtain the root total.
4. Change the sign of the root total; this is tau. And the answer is -17.4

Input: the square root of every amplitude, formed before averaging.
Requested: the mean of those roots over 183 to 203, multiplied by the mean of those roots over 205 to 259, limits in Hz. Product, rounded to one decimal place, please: 12.4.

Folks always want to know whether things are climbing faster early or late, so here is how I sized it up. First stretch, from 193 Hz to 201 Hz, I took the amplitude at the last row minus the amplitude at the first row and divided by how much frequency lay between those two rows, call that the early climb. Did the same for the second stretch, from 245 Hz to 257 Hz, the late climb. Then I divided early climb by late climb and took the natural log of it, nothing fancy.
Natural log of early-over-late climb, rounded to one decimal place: 2.1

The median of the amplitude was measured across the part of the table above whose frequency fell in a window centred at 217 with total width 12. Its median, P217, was 11.2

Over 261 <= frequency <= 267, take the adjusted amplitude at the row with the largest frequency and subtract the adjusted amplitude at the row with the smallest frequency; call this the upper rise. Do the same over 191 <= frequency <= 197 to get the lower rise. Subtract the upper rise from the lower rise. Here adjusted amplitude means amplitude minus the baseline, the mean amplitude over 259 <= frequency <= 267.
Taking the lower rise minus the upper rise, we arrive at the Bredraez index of -4.7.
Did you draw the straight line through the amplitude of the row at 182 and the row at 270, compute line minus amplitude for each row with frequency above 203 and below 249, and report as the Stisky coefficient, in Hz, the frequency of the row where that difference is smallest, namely 220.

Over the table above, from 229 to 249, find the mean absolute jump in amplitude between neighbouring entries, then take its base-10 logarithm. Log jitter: -0.61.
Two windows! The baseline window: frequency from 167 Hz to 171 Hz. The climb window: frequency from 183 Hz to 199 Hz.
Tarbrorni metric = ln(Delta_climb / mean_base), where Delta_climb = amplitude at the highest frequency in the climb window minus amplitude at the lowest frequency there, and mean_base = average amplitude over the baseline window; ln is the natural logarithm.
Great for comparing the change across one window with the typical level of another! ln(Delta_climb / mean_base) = -3.5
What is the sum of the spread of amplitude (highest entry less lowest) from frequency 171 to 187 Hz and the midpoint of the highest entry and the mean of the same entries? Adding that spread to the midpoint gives 16.4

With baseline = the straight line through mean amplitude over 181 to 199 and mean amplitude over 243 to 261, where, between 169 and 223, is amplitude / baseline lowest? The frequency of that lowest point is 208 Hz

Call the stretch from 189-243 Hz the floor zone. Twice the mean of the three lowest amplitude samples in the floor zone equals 21.8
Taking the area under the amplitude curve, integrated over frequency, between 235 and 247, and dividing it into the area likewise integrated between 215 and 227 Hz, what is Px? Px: 0.944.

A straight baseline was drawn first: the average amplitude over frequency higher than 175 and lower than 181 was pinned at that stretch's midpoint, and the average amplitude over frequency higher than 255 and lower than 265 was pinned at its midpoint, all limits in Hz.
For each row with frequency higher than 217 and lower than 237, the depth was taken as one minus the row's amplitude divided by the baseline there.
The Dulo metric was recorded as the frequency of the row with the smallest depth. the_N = 220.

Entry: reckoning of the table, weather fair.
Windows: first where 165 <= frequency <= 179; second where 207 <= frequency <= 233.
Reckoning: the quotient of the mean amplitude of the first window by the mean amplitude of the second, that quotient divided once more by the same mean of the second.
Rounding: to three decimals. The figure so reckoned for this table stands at 0.104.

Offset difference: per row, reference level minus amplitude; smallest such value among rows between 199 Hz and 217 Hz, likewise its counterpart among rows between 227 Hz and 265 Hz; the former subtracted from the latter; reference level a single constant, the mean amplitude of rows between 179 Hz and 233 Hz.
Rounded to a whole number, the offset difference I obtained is -3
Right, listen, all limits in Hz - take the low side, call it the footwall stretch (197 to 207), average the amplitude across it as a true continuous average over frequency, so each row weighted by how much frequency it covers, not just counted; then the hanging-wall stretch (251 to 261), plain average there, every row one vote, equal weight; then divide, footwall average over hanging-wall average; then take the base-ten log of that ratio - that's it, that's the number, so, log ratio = -0.013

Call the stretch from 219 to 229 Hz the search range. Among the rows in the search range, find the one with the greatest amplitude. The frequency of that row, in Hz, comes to 220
